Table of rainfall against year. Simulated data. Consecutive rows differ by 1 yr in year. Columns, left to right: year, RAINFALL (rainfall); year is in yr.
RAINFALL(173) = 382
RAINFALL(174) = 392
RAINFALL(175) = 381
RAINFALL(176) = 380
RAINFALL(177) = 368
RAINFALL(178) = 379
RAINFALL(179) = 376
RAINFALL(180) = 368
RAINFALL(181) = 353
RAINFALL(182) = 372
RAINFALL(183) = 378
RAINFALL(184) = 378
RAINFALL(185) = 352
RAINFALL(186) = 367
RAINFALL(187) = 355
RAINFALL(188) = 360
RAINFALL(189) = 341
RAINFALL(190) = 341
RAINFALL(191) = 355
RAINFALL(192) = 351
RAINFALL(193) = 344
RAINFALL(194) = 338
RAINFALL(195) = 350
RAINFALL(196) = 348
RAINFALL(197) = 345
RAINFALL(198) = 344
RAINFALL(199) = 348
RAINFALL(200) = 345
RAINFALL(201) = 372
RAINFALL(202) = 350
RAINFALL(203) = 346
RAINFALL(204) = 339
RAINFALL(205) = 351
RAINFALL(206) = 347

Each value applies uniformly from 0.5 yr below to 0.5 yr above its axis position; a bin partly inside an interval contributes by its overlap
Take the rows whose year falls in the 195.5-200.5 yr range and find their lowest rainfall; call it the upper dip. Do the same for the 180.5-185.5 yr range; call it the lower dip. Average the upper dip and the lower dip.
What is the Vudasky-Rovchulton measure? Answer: 348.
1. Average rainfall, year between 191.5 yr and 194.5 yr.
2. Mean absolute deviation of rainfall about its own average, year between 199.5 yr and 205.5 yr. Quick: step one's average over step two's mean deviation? 47.0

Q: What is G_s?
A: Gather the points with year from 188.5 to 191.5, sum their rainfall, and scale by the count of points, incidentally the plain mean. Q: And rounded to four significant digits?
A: 345.7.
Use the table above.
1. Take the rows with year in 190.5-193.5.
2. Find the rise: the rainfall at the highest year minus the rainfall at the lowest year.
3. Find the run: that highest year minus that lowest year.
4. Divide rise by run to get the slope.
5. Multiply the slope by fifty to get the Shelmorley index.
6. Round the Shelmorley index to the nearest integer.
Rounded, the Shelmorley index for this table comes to -275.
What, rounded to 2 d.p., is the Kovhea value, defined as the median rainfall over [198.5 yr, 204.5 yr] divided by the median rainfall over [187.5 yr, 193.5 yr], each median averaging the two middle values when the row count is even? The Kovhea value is 1.00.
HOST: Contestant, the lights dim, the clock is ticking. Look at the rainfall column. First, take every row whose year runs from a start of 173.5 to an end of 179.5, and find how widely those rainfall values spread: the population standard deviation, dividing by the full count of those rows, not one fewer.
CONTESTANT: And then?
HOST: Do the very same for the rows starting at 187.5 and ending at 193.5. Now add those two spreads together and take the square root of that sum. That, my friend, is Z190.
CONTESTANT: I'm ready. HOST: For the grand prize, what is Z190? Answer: 3.79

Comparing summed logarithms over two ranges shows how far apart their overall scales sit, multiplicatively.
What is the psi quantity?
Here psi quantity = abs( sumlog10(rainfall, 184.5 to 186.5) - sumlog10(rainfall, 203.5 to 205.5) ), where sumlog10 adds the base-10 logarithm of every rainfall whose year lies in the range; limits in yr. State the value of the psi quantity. 0.036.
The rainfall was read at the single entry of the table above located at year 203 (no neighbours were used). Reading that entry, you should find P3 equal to 346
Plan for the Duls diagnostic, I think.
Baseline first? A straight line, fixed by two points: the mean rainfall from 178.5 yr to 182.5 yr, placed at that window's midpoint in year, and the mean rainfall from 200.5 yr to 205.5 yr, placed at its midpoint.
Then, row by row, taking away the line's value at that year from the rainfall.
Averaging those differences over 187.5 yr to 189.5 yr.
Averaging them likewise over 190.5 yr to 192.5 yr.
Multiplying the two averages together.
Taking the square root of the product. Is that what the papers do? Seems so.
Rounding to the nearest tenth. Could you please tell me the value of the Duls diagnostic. 8.6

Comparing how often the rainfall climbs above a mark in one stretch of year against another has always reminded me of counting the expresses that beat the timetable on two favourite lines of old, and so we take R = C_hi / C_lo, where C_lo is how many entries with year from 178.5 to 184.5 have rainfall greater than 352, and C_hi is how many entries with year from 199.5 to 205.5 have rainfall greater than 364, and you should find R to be 0.167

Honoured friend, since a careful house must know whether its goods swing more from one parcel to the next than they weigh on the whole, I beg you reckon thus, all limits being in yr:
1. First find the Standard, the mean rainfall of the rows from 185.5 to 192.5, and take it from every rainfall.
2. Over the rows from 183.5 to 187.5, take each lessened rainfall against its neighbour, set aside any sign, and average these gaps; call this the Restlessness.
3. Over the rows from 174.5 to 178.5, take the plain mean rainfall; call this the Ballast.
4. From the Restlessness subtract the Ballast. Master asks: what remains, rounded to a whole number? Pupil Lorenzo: -359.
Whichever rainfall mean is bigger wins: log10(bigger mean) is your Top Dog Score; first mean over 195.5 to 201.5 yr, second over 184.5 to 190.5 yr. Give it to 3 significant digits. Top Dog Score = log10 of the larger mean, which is 2.55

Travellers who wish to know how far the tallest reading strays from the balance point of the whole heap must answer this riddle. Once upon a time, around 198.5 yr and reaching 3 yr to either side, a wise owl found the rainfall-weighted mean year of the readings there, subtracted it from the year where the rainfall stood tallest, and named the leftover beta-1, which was 2.5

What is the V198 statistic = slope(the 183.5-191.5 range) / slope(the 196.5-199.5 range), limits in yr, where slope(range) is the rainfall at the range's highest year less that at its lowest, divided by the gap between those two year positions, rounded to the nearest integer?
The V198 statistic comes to -2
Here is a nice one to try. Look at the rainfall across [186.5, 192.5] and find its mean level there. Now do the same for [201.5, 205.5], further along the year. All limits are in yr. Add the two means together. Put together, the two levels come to 697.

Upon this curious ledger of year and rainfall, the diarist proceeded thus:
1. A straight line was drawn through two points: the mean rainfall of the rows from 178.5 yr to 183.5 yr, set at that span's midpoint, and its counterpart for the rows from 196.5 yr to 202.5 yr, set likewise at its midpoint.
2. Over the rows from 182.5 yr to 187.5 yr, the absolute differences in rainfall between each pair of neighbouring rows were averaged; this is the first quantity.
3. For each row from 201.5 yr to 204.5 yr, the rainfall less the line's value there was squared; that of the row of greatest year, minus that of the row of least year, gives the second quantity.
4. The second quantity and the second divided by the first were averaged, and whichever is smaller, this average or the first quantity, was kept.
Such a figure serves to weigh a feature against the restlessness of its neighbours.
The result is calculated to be 13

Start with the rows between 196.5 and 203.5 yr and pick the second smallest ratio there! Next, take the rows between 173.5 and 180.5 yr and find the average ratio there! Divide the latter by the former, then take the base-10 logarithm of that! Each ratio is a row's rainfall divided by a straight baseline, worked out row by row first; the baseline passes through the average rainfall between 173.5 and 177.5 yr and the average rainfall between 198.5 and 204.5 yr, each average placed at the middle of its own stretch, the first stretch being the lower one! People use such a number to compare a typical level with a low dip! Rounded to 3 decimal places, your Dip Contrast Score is 0.012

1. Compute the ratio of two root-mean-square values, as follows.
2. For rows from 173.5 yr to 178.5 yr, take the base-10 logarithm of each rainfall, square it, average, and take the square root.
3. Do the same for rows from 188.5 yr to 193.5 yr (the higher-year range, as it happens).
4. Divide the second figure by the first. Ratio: 0.984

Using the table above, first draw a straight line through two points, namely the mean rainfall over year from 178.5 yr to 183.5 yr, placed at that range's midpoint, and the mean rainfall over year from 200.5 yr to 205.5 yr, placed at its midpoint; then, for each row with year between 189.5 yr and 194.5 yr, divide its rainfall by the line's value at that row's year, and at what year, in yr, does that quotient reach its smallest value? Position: 190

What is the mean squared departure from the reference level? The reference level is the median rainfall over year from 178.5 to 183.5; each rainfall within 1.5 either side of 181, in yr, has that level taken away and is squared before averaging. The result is 126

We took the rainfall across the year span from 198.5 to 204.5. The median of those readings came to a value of 347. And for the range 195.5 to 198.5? 345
